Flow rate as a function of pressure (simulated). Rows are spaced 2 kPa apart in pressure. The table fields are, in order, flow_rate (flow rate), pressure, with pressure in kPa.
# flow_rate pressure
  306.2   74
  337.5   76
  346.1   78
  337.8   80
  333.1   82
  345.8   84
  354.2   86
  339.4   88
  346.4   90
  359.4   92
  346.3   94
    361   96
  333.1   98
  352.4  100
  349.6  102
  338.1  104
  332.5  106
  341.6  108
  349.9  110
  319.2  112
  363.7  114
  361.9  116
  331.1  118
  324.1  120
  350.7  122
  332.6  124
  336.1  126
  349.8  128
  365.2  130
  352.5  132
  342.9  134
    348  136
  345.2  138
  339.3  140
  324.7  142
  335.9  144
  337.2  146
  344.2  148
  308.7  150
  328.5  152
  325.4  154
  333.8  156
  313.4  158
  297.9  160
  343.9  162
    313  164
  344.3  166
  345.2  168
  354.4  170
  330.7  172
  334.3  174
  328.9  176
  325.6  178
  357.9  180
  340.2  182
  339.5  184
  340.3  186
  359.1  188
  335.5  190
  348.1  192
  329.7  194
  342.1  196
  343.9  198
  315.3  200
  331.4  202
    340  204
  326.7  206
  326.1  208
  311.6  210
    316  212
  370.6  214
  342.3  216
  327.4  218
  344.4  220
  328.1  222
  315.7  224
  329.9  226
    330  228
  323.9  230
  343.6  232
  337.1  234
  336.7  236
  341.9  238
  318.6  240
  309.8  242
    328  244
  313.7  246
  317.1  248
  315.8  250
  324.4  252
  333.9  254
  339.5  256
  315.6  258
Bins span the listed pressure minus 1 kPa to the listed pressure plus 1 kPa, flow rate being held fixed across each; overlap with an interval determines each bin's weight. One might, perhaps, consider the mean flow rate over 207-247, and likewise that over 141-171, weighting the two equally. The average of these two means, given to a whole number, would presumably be 330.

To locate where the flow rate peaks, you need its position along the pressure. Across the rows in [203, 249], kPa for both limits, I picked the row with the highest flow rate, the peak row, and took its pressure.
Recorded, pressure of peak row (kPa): 214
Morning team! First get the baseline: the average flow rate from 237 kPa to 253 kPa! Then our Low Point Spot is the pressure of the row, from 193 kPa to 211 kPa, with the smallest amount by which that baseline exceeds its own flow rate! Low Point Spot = 198 kPa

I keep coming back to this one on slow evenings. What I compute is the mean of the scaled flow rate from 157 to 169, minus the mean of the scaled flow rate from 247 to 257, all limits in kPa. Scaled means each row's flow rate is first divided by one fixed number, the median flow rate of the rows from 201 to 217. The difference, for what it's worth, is 0.00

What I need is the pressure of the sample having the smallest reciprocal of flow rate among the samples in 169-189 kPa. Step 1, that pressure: 188 kPa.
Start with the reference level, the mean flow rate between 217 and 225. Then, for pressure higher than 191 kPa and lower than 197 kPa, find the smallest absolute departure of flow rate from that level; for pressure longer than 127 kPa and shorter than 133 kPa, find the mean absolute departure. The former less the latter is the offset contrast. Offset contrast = -26.1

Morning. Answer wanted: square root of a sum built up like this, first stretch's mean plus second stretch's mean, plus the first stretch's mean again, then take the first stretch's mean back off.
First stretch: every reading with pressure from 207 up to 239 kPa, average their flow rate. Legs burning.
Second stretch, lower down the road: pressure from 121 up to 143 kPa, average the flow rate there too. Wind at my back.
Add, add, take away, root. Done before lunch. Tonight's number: 26.0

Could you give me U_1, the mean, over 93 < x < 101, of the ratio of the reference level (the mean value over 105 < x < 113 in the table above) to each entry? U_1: 0.965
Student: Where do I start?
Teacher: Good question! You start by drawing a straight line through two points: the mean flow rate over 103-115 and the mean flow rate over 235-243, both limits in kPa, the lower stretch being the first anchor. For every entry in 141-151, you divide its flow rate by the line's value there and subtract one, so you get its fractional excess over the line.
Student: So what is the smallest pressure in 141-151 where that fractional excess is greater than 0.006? 148 kPa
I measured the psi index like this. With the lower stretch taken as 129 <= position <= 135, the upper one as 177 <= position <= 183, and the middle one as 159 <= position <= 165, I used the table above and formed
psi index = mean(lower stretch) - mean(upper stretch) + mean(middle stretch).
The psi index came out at 331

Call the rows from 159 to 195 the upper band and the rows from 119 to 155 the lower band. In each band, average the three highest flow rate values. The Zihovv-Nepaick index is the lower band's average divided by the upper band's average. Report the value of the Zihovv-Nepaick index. 1.00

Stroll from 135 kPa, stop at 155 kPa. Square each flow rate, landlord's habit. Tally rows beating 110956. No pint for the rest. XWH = 6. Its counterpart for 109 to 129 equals 6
